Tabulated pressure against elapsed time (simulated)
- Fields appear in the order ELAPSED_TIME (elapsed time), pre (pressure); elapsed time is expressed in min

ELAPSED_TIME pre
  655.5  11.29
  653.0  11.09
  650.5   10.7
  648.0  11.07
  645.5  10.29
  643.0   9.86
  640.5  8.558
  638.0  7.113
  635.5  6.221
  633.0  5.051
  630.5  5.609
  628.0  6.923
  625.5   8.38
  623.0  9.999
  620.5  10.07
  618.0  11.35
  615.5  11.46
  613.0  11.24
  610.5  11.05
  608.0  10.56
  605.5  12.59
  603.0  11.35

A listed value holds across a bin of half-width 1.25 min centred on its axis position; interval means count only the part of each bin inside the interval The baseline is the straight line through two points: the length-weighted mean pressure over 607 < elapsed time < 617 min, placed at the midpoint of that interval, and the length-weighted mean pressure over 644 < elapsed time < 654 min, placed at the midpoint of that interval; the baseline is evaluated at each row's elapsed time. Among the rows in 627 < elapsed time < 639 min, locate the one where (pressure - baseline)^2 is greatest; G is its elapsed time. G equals 633.0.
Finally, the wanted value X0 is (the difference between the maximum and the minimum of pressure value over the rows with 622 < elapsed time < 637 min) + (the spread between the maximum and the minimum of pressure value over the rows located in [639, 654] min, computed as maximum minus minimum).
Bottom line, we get 7.5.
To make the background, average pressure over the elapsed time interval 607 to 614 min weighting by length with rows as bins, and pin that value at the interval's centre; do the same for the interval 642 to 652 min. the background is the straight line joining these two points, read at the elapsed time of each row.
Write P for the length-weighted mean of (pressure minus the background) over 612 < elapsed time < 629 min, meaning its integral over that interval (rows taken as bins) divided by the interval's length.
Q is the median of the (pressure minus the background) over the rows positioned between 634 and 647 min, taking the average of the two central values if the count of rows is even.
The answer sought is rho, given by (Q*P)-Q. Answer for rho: 4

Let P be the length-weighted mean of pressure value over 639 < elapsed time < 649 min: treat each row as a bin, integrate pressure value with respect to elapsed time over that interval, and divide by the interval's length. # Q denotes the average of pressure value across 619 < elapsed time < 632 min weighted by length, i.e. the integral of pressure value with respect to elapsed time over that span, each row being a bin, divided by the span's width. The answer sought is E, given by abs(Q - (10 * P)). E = 90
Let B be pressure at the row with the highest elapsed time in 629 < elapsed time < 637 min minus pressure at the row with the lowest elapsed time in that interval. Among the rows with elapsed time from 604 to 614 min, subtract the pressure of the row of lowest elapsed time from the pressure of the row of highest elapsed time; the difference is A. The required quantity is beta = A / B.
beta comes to -2.2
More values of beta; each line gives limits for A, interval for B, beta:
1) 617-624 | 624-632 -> 0.5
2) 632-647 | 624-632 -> -1.9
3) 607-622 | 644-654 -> -0.6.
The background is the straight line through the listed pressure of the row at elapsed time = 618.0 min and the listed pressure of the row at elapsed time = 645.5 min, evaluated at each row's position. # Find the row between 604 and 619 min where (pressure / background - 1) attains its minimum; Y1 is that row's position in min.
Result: 608.0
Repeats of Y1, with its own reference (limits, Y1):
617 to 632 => 630.5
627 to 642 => 633.0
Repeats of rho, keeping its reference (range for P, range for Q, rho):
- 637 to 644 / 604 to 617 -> -1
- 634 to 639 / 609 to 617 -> -2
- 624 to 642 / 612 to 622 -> -2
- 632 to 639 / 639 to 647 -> 4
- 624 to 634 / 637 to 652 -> 2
